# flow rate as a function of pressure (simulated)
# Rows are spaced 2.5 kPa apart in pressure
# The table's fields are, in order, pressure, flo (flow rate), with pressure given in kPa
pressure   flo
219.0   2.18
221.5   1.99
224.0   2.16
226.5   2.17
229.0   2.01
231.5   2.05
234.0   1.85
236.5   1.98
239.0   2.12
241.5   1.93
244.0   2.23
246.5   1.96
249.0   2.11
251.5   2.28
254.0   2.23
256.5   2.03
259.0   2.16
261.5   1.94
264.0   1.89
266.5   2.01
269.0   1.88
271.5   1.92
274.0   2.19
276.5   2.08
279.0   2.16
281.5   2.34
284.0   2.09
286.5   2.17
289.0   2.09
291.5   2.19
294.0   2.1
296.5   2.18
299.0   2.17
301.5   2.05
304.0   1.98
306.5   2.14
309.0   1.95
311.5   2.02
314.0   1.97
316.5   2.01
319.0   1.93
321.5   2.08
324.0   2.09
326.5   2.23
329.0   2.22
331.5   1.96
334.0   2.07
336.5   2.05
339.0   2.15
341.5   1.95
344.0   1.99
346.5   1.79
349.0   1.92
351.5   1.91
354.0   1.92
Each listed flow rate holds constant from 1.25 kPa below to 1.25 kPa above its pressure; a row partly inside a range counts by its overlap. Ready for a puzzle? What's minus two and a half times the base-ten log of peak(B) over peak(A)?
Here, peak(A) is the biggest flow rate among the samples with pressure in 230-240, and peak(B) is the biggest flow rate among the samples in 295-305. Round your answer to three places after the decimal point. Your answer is -0.030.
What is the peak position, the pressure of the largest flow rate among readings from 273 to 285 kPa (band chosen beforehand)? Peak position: 281.5 kPa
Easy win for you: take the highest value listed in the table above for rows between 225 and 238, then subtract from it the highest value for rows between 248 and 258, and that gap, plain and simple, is -0.11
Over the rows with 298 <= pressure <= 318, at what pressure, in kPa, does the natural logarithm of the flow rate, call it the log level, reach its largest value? 299.0 kPa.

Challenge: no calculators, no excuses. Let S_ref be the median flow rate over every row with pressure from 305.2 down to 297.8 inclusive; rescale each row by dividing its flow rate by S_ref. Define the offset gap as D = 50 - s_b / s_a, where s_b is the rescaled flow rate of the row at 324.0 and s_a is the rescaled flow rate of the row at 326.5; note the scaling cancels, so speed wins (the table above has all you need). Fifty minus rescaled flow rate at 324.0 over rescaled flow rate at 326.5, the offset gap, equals 49.1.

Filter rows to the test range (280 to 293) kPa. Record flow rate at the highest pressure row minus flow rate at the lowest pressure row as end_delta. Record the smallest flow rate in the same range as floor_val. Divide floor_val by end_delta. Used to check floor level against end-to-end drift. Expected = -14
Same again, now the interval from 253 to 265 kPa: -6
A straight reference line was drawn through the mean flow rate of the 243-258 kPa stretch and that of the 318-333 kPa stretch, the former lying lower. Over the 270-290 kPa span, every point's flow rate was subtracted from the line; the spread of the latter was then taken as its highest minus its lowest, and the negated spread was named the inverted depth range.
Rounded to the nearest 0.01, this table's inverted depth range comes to -0.43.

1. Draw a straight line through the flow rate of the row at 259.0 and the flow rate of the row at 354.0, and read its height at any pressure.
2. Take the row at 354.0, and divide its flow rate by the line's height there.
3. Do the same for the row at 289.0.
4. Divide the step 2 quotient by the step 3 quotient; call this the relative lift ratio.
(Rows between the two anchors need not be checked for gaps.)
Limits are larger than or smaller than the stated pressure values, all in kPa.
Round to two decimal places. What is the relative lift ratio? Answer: 1.00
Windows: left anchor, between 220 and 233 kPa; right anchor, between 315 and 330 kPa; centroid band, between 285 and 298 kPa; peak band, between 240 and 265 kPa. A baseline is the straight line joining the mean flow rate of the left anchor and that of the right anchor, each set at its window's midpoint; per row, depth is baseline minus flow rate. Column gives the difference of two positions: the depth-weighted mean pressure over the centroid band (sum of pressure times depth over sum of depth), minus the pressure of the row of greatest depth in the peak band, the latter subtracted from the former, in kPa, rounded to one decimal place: 27.7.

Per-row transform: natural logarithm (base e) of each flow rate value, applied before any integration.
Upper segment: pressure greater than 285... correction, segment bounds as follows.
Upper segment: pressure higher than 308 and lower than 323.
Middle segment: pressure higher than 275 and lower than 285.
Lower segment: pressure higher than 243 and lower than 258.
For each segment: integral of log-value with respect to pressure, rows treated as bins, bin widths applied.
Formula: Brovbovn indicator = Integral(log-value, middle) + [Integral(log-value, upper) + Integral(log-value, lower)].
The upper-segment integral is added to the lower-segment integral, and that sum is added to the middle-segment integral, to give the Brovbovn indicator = 29.5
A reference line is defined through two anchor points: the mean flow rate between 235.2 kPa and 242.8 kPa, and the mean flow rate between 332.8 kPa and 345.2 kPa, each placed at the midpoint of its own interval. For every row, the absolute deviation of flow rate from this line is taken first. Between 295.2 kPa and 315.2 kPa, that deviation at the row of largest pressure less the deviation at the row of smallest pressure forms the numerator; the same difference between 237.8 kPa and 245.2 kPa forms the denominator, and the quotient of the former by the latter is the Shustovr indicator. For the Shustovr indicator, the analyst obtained -0.8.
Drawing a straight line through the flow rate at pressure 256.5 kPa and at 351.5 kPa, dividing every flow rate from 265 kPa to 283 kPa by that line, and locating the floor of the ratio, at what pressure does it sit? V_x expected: 269.0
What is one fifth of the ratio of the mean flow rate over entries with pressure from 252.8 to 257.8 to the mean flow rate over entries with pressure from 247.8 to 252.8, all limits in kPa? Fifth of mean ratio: 0.194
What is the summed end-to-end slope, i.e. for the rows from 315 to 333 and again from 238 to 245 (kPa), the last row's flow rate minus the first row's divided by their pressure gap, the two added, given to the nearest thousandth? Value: 0.019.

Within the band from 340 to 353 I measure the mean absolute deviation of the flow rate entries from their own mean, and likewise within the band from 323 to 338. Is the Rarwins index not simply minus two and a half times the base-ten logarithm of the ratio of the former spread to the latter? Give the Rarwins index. 0.5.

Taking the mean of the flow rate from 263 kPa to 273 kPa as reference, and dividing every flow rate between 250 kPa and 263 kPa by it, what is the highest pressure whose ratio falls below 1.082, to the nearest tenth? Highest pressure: 261.5 kPa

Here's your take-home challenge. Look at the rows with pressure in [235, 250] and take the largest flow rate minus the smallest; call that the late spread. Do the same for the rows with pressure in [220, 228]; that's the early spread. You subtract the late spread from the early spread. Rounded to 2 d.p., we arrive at -0.12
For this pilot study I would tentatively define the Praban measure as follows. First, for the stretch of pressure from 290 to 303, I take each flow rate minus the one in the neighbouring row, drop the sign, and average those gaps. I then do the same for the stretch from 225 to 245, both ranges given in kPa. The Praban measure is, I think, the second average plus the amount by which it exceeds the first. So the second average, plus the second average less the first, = 0.26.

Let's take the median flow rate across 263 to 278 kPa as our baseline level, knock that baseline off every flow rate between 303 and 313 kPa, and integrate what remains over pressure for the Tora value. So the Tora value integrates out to 0.6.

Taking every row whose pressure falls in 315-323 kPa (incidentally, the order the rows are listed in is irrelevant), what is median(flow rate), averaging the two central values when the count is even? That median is 2.01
